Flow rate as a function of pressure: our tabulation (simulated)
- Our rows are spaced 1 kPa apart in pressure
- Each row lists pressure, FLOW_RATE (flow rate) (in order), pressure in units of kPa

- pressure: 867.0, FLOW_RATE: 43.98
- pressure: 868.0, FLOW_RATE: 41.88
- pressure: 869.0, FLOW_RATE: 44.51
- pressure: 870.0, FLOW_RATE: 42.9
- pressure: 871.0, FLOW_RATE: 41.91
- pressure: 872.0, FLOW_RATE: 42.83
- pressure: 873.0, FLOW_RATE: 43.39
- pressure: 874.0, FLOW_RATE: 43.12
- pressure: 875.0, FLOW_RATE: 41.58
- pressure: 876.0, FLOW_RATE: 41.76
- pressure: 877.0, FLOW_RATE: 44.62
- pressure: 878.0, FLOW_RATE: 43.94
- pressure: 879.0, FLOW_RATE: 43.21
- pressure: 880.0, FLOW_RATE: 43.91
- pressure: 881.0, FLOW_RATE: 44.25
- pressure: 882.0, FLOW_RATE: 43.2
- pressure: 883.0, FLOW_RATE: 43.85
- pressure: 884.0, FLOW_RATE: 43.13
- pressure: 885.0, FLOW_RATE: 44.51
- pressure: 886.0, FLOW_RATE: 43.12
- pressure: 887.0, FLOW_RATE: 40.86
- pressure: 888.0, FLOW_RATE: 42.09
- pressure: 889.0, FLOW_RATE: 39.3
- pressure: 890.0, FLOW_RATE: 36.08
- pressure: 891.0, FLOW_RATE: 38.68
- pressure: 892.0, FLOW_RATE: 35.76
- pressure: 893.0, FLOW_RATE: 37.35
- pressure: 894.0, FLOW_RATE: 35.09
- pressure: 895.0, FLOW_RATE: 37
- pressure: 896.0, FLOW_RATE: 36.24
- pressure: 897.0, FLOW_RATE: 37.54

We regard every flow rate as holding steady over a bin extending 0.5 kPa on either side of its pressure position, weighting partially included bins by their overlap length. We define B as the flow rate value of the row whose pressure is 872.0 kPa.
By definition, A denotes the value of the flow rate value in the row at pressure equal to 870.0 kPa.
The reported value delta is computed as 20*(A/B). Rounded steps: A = 42.9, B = 42.83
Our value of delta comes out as 20.0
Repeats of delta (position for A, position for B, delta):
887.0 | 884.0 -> 18.9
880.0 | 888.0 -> 20.9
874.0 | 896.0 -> 23.8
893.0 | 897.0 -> 19.9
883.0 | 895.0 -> 23.7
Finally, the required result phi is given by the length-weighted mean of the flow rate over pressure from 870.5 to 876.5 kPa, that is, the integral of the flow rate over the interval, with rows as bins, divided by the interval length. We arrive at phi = 42.4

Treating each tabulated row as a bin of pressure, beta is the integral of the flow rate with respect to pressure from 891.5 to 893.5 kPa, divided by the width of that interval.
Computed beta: 36.6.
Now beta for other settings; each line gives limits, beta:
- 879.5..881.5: 44.1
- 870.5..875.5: 42.6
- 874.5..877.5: 42.7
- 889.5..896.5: 36.6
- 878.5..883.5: 43.7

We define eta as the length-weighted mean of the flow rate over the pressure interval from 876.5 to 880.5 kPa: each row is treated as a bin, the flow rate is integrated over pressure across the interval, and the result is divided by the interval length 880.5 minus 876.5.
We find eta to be 43.9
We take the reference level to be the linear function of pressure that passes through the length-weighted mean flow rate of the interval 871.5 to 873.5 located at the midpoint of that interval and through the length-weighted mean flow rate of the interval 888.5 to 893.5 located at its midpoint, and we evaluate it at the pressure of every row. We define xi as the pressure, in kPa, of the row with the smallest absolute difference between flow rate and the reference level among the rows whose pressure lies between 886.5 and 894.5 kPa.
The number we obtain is 893.0 kPa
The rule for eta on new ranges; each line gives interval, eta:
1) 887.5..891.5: 39.0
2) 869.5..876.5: 42.5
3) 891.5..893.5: 36.6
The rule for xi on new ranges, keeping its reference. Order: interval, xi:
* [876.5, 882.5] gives 879.0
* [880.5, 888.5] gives 887.0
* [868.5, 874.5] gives 869.0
